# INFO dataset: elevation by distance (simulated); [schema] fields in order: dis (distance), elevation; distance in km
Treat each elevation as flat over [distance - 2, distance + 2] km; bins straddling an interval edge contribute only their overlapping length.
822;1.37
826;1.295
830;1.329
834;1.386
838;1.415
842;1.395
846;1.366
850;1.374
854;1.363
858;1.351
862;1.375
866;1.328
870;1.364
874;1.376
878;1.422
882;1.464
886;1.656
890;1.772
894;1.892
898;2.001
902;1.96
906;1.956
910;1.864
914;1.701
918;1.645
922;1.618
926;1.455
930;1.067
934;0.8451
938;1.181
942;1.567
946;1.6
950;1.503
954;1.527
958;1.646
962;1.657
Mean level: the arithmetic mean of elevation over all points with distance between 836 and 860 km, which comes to 1.38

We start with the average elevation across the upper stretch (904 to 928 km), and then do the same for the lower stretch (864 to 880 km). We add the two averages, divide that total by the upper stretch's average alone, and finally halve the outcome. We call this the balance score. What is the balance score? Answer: 0.90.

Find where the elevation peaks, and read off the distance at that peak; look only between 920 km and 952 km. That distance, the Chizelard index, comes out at 922 km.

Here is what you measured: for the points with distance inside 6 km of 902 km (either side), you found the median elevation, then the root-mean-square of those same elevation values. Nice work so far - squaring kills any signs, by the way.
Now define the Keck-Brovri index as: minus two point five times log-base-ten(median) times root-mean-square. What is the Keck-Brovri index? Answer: -1.4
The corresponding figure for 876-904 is -1.1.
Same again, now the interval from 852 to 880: -0.5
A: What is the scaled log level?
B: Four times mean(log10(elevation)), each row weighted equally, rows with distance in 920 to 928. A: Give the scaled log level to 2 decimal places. 0.74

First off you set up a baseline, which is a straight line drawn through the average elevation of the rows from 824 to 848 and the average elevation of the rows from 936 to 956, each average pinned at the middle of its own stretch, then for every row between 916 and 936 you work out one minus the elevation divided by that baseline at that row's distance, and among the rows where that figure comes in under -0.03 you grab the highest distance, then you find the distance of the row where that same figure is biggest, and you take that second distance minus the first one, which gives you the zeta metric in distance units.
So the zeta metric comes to 12 km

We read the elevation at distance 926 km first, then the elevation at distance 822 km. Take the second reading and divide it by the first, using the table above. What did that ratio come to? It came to 0.9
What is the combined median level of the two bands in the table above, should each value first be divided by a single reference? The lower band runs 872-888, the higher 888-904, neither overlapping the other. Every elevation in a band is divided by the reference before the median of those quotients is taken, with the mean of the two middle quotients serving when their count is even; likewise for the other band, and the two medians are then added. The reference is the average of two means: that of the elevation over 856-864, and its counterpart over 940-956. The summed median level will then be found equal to 2.3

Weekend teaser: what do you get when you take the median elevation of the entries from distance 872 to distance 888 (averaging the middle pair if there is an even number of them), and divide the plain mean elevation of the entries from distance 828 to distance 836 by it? 0.94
